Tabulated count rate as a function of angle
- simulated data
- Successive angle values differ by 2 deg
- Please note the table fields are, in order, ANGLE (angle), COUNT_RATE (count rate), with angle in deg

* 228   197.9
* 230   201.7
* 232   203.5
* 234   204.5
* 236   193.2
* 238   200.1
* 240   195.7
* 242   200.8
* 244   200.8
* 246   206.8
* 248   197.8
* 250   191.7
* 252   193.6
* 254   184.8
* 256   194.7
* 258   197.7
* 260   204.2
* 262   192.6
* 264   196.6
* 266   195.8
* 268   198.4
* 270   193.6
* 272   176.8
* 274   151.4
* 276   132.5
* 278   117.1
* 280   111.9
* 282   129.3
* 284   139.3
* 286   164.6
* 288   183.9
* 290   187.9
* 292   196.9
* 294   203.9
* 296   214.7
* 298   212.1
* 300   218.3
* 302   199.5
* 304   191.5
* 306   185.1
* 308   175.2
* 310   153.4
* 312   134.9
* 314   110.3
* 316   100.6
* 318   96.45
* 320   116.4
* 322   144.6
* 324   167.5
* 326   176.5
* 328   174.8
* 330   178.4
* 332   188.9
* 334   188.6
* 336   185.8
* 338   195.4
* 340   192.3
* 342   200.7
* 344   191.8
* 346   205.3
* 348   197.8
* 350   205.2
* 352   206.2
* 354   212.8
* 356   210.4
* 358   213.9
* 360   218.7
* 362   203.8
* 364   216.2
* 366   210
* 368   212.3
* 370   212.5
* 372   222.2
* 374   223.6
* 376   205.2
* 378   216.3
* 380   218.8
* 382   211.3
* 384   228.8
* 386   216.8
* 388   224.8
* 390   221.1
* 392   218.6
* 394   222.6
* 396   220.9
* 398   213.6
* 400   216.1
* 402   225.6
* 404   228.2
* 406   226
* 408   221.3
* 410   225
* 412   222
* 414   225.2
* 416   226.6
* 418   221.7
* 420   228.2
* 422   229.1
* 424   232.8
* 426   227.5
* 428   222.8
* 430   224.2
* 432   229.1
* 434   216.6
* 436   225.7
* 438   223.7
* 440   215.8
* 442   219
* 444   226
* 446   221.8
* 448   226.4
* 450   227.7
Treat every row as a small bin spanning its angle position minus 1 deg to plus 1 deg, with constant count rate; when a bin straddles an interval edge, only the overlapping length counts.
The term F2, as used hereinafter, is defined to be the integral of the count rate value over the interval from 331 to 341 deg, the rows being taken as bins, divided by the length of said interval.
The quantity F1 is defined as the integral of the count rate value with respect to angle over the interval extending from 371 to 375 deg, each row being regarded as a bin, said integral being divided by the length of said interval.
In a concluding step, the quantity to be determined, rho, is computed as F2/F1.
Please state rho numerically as 0.85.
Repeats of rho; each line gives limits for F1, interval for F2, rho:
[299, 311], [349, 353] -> 1.10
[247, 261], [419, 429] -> 1.17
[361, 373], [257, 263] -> 0.93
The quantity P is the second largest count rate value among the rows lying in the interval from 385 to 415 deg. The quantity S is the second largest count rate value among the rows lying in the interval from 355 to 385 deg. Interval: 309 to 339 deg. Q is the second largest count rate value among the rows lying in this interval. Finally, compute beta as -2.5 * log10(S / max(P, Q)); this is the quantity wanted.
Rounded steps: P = 226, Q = 188.9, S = 223.6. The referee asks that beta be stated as 0.01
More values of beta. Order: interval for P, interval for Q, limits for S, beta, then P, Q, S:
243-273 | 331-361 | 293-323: 0.00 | 204.2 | 213.9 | 214.7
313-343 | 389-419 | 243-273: 0.11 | 195.4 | 226.6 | 204.2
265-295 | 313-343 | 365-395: -0.14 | 198.4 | 195.4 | 224.8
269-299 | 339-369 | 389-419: -0.05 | 212.1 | 216.2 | 226.6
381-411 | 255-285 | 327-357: 0.09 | 228.2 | 198.4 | 210.4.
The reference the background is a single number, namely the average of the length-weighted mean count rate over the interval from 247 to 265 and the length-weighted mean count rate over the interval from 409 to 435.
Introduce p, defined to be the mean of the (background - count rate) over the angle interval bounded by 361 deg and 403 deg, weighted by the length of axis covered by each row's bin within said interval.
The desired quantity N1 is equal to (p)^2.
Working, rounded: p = -7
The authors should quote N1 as 50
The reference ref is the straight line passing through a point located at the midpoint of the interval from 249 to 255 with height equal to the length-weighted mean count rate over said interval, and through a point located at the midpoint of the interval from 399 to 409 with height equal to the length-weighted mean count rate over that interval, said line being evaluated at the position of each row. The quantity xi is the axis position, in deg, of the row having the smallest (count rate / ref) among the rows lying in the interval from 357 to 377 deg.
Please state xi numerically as 376 deg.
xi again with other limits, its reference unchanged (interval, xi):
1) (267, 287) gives 280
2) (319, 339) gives 320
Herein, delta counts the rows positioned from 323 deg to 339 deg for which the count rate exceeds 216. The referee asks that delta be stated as 0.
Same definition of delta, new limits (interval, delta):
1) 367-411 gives 17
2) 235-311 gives 1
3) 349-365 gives 2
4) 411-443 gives 15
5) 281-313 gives 1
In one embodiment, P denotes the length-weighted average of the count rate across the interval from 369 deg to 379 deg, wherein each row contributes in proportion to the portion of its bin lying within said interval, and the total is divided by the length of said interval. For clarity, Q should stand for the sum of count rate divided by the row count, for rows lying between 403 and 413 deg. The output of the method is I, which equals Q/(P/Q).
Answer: 233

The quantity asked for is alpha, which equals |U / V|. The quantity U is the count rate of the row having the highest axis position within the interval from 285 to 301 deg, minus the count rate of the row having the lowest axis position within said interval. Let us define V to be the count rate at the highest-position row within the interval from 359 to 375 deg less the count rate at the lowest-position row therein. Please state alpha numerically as 11.0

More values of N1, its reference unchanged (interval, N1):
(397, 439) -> 201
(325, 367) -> 130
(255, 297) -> 1206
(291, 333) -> 1729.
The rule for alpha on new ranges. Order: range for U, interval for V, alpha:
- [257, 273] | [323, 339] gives 0.7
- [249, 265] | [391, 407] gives 0.7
